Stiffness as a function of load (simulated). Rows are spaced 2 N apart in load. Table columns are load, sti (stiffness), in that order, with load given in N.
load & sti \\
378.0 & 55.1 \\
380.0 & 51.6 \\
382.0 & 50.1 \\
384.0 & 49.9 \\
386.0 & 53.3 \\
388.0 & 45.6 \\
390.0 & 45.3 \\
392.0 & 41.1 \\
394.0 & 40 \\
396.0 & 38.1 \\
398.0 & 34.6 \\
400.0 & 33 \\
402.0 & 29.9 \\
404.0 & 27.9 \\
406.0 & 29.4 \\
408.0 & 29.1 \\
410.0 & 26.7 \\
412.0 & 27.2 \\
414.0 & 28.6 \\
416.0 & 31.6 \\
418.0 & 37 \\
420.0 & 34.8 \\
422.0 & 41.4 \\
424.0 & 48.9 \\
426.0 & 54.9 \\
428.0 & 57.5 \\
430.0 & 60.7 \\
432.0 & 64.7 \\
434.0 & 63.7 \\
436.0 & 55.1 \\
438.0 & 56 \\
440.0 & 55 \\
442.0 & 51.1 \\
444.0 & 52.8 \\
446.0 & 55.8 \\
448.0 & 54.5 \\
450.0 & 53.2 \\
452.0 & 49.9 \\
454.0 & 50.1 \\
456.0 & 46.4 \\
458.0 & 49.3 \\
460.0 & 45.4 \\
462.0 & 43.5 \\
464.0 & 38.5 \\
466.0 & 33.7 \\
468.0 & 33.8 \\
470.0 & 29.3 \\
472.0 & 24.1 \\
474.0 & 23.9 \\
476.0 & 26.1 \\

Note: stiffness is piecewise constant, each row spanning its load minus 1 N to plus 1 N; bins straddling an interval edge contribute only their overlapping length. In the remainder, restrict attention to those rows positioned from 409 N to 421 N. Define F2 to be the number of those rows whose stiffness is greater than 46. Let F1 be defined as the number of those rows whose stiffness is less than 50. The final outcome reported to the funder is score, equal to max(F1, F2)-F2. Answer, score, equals 6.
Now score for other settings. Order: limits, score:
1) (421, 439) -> 0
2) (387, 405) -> 9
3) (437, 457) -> 0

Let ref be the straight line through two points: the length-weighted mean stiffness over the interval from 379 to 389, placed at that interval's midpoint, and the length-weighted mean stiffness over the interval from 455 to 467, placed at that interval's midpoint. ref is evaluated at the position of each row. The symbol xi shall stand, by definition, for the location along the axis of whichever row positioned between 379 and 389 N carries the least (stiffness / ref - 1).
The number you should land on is 388.0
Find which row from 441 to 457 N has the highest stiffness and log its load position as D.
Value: 446.0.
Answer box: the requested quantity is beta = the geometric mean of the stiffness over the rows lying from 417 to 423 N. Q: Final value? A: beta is 38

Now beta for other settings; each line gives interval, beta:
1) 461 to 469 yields 37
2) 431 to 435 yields 64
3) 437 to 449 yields 54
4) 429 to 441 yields 59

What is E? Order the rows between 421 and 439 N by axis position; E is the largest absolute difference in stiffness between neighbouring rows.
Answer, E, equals 8.6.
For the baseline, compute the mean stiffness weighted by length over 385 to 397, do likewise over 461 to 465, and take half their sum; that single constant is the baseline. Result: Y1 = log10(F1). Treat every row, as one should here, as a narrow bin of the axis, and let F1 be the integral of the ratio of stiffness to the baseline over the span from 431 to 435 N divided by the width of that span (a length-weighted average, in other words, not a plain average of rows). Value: 0.18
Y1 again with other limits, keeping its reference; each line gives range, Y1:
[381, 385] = 0.07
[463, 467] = -0.07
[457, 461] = 0.05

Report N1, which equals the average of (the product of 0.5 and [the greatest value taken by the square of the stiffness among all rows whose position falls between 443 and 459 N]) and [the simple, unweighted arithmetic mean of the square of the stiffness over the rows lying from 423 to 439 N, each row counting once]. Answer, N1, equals 2454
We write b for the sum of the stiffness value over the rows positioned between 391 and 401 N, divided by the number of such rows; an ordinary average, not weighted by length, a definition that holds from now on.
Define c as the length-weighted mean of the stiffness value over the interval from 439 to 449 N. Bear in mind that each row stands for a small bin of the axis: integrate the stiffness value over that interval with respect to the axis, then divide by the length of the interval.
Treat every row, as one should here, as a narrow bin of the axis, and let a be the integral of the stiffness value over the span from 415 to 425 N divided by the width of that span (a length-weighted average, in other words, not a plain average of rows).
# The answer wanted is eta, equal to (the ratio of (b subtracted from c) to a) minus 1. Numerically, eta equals -0.57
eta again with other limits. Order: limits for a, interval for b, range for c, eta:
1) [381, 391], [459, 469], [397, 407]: -1.16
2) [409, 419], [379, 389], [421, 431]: -0.91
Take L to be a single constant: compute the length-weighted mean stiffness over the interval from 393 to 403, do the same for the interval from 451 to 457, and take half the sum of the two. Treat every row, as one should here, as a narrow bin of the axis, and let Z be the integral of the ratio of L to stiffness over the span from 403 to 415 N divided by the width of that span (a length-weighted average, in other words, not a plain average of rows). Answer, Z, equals 1.49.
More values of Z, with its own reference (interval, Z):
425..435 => 0.70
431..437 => 0.69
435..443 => 0.77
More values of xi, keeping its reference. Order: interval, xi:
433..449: 442.0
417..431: 420.0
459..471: 470.0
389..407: 404.0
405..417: 410.0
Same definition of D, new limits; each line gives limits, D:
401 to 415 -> 402.0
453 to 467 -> 454.0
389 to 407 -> 390.0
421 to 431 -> 430.0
